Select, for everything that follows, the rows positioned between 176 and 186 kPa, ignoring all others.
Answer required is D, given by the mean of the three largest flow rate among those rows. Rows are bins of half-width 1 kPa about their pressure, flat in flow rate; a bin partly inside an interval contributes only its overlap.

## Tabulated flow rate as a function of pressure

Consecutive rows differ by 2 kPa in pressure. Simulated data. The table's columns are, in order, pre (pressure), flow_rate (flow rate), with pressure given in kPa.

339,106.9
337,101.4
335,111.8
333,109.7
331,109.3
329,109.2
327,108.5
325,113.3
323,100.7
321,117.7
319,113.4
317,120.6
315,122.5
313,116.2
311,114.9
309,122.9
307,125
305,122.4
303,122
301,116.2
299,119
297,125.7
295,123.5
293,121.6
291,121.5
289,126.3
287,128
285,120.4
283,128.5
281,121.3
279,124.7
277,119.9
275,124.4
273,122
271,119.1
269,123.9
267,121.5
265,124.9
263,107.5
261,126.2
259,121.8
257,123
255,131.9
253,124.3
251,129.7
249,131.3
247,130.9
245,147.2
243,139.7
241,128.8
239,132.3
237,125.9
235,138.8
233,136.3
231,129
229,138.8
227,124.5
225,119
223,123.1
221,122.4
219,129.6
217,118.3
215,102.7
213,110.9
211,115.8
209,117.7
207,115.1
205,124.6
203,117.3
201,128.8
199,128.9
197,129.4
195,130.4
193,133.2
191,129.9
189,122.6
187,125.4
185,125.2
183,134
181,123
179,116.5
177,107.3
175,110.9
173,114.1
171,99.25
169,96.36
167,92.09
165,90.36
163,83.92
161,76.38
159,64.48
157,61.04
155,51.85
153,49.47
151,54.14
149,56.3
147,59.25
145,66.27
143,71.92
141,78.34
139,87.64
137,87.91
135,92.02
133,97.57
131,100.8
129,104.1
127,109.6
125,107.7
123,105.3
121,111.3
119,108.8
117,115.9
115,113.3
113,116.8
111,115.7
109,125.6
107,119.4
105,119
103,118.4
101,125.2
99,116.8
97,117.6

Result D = 127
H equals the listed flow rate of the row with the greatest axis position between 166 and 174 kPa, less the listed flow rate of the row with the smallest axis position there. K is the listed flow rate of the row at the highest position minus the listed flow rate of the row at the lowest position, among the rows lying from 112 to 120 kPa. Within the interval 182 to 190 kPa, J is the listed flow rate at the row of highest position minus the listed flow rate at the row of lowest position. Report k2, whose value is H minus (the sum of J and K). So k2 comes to 41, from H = 22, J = -11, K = -8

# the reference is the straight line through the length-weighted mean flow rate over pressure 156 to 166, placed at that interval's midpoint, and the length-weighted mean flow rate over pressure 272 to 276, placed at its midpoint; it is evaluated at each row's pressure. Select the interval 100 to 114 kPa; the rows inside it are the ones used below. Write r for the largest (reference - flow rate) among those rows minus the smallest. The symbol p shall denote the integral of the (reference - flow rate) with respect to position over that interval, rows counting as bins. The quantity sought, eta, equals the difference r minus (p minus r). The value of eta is 975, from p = -948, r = 13.7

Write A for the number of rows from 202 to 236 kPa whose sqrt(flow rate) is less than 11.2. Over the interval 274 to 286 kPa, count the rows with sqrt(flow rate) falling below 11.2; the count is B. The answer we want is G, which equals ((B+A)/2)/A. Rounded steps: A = 12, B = 5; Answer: 0.7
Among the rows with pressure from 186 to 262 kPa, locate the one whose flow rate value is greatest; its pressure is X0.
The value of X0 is 245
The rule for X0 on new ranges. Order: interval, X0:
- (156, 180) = 179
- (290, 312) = 297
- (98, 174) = 109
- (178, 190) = 183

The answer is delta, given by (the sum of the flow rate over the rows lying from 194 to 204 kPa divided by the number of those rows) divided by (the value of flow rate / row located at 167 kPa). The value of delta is 1.4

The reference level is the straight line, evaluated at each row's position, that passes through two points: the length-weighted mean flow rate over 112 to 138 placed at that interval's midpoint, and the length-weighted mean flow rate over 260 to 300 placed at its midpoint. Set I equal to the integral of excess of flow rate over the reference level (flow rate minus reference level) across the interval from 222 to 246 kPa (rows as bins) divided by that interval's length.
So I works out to 15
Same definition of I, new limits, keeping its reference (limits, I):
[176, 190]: 10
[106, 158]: -15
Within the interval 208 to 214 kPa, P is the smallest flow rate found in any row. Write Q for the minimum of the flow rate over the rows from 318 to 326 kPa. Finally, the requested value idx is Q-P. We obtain -10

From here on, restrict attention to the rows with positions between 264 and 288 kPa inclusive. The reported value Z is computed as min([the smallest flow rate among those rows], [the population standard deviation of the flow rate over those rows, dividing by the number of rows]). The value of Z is 2.9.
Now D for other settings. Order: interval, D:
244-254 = 136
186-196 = 131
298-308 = 123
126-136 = 105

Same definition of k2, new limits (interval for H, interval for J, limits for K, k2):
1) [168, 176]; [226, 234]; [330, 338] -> 11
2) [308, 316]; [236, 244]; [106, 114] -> -12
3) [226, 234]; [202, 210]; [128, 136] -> 23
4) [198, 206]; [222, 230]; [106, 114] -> -17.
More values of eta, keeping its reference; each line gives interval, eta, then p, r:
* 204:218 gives 312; -260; 26.1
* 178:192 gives 589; -557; 15.8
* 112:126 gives 786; -754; 15.7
